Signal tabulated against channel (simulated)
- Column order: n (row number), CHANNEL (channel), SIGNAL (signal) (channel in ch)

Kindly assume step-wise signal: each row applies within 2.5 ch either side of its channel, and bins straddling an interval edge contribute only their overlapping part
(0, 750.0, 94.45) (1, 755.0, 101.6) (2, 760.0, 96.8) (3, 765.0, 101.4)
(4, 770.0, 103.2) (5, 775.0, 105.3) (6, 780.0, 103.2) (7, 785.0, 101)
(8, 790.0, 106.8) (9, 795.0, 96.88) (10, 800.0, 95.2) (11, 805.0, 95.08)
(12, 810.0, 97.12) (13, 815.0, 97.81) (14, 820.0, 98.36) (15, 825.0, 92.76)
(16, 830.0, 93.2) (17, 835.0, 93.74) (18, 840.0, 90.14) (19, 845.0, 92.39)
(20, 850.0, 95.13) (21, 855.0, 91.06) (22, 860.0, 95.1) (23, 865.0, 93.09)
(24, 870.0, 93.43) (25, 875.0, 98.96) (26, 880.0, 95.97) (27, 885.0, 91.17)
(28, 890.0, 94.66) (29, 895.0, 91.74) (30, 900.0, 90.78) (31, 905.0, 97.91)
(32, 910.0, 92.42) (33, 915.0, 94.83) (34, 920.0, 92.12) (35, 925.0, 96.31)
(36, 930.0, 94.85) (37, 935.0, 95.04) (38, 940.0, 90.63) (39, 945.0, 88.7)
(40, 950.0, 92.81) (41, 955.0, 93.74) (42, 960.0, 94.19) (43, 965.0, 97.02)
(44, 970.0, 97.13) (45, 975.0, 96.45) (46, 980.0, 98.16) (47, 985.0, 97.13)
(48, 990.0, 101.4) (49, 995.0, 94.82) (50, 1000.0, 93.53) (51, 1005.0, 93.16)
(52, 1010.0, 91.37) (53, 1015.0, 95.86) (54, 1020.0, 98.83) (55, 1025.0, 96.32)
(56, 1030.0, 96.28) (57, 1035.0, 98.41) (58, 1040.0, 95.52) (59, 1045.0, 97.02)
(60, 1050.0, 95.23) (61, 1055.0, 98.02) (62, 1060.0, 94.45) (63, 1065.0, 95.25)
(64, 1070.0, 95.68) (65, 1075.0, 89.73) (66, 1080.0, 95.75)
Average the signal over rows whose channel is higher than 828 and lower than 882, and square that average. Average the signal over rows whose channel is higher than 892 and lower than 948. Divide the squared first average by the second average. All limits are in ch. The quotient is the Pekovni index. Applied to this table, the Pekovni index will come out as 94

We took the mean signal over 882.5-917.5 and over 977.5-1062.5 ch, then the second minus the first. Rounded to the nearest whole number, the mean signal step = 3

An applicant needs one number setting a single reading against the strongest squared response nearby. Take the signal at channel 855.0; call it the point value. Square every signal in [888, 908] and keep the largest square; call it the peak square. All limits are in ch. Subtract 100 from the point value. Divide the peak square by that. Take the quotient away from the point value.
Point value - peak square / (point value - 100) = 1163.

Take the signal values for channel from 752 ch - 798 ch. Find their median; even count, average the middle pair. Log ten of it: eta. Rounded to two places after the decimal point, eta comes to 2.01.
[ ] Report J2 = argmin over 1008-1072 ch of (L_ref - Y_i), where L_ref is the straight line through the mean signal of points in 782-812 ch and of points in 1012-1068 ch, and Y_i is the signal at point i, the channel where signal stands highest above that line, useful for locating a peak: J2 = 1020.0 ch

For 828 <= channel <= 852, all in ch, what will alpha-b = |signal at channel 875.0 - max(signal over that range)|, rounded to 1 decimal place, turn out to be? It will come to 3.8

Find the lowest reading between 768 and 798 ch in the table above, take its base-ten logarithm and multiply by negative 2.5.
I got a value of -4.97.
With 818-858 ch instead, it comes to -4.89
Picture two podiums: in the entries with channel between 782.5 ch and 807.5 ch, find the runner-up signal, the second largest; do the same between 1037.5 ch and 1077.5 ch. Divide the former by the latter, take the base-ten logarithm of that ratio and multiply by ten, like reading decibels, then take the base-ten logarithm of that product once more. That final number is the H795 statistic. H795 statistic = -0.76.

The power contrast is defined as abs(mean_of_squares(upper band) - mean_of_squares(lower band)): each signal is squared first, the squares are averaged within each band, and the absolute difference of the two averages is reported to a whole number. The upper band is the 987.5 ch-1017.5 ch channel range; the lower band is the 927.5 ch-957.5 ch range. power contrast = 454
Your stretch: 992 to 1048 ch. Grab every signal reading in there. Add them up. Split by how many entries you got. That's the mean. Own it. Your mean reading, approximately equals 95.6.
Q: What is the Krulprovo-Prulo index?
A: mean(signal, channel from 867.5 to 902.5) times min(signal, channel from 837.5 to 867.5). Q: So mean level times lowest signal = 8457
